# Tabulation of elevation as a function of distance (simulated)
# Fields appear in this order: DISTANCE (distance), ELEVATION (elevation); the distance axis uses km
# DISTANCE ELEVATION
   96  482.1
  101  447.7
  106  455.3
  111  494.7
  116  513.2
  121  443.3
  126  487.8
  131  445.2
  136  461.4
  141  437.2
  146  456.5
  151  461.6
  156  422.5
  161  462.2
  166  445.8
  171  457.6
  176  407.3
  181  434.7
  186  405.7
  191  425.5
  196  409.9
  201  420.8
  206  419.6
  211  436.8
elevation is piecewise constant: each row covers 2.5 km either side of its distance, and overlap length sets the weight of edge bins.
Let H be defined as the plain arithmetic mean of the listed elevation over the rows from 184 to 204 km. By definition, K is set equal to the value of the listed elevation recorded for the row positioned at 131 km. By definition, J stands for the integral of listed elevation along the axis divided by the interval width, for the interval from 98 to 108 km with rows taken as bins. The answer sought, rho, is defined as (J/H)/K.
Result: 0.0024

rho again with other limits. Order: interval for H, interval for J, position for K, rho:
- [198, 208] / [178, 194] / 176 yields 0.0025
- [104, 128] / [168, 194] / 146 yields 0.0019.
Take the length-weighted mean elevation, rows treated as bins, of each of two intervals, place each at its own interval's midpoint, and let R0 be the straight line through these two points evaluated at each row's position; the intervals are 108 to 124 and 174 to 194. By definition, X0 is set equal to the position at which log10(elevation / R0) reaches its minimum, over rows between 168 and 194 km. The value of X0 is 176 km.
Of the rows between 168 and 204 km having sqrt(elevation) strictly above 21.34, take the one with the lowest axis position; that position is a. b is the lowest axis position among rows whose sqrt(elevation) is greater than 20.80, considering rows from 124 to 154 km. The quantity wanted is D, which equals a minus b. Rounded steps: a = 171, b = 126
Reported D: 45 km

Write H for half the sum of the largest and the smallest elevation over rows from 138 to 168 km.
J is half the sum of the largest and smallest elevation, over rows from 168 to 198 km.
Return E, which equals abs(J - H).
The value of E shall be 11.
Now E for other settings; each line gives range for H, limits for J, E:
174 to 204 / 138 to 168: 22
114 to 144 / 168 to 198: 44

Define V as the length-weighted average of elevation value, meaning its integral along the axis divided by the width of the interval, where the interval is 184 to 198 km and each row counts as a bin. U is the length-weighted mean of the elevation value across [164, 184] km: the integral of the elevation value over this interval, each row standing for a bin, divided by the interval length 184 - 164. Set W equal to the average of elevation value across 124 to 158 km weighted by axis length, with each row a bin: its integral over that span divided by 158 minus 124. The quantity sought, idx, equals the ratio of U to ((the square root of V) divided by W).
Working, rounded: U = 435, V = 414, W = 453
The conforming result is 9693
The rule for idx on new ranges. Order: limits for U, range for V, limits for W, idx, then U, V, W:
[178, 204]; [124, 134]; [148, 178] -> 8621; 419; 465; 444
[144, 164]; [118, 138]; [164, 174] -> 9439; 450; 461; 450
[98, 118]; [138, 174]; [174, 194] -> 9420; 477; 449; 418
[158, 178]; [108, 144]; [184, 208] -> 8534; 444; 469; 416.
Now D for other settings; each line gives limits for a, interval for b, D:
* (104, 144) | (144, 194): -35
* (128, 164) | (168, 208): -35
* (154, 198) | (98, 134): 60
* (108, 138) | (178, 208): -70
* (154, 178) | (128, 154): 30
